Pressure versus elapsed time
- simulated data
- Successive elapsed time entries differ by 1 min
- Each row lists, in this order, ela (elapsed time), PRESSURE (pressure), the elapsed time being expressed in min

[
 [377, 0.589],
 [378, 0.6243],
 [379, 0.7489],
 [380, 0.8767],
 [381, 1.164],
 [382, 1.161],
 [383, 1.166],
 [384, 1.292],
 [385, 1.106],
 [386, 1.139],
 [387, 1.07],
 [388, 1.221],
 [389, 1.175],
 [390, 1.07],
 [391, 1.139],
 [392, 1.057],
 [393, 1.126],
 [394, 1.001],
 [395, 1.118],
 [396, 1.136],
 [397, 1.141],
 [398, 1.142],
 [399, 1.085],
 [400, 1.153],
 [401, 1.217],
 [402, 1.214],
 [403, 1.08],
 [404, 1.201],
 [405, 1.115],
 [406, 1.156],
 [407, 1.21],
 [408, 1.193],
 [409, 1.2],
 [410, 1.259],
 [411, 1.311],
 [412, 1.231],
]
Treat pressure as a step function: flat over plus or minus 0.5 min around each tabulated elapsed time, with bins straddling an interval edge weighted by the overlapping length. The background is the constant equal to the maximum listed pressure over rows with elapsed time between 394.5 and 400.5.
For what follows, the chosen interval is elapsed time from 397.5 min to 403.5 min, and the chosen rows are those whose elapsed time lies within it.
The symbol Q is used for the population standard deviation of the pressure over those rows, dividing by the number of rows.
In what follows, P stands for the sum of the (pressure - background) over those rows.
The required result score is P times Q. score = -0.001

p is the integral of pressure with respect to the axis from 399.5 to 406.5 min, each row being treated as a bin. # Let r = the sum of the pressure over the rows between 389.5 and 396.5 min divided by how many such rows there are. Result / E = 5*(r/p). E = 0.67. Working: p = 8.14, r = 1.092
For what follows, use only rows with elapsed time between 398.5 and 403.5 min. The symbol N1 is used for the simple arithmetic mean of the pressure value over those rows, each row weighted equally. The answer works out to 1.15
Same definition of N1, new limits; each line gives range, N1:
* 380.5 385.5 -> 1.18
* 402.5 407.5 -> 1.15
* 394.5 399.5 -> 1.12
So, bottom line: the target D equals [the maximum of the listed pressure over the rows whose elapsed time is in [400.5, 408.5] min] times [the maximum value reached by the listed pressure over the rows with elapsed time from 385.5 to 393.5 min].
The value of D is 1.49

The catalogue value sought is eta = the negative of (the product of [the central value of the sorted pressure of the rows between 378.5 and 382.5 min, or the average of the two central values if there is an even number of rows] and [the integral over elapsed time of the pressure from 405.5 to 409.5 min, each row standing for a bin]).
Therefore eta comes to -4.85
